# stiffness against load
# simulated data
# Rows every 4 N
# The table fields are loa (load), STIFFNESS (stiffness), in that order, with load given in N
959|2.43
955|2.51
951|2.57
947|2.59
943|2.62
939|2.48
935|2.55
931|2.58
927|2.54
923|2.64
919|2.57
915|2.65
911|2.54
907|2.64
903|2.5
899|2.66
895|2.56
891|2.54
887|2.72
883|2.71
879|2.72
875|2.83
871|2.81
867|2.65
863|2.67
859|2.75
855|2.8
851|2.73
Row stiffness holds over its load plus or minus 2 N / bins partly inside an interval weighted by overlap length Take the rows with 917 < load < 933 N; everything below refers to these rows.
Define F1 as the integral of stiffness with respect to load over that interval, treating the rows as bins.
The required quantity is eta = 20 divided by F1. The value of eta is 0.484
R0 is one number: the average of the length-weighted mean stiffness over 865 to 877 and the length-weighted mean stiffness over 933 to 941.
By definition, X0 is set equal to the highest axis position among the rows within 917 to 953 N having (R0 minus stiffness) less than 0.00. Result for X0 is 923 N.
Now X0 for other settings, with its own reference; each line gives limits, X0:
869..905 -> 899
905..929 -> 923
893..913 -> 907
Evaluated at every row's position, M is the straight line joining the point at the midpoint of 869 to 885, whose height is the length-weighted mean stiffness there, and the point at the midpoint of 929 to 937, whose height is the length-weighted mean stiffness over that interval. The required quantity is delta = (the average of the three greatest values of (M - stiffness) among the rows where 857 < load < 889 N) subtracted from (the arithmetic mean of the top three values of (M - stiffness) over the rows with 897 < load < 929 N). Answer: -0.02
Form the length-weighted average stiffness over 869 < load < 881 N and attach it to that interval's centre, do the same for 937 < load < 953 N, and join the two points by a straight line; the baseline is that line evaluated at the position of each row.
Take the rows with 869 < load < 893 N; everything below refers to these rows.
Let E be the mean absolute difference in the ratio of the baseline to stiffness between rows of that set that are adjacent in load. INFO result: 0.025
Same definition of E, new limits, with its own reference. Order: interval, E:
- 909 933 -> 0.032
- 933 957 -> 0.022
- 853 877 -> 0.024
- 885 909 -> 0.049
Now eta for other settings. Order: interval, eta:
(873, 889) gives 0.455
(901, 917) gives 0.484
